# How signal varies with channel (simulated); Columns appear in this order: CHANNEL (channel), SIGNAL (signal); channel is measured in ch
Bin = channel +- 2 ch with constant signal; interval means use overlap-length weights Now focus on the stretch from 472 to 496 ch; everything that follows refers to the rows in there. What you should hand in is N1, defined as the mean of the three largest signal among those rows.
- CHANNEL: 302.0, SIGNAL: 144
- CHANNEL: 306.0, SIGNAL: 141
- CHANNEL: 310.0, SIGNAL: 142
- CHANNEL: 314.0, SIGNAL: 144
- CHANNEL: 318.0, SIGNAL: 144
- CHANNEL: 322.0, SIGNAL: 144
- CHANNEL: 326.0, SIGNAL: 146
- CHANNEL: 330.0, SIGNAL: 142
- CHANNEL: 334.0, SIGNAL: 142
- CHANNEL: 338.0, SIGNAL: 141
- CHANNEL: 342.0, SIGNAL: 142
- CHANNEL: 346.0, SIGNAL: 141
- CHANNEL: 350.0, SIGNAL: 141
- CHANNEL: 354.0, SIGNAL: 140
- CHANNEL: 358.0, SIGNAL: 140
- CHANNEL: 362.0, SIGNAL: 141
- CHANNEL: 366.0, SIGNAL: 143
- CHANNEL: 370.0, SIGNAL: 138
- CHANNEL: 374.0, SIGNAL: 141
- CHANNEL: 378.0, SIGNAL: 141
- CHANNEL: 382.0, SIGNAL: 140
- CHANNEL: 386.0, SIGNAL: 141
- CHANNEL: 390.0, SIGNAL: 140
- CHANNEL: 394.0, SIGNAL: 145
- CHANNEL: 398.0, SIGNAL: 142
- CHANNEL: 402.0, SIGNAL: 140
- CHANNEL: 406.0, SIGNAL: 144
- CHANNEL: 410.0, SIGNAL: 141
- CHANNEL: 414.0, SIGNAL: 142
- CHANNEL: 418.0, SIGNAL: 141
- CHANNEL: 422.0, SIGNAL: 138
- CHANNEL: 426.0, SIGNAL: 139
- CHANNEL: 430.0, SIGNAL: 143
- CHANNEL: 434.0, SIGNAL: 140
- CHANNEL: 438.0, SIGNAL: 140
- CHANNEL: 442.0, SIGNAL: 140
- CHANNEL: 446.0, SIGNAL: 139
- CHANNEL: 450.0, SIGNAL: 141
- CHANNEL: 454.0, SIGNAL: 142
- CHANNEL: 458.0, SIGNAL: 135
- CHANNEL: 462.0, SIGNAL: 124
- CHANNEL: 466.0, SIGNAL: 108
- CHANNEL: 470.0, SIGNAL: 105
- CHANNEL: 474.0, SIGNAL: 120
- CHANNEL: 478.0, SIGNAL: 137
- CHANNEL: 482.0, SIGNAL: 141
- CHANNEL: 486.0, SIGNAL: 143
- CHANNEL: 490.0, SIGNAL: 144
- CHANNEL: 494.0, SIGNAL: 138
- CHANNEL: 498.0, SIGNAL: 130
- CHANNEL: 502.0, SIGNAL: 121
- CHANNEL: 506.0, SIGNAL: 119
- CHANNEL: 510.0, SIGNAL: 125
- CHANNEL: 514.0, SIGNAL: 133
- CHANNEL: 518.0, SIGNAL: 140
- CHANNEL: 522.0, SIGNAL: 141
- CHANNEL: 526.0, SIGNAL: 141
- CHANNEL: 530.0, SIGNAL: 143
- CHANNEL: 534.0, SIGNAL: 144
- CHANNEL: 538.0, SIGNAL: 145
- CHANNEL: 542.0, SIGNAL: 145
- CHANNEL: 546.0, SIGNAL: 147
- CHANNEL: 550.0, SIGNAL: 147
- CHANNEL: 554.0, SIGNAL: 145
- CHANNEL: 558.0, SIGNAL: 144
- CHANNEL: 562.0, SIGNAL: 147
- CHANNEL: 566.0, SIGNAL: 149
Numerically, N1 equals 143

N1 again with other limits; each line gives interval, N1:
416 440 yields 141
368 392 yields 141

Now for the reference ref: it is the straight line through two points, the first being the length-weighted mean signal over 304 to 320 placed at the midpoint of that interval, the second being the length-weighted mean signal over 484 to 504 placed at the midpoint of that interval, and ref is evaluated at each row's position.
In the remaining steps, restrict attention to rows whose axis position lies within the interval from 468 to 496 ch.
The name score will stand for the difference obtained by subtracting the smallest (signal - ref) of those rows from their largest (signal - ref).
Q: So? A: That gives 39.8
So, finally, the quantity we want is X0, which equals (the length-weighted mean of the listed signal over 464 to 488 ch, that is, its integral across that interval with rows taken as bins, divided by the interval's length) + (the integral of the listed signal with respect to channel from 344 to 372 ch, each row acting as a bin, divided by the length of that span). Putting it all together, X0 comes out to 266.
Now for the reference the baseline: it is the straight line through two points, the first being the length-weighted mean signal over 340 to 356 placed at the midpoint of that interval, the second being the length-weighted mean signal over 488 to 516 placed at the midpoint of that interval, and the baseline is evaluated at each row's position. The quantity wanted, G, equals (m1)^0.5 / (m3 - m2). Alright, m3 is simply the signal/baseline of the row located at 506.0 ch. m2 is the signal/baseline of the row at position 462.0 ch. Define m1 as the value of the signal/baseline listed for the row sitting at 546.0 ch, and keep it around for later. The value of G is -67.6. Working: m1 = 1.16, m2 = 0.93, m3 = 0.92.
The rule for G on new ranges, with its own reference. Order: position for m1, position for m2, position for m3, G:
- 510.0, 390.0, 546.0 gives 6.8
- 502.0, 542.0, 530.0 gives -41.5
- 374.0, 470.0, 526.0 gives 3.3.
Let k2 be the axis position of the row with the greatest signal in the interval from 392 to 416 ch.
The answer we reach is 394.0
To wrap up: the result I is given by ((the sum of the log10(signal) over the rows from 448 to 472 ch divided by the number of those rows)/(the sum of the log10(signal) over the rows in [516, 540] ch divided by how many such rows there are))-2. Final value -1.03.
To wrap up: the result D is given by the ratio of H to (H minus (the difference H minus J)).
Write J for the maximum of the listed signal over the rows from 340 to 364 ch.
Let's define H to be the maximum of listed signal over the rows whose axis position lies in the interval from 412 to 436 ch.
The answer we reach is 1.01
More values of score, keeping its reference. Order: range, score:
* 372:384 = 0.8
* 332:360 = 1.5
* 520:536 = 3.5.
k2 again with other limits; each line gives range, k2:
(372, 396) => 394.0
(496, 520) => 518.0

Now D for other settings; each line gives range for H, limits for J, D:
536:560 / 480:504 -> 1.02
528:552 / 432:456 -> 1.04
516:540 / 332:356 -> 1.02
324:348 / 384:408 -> 1.01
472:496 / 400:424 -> 1.00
